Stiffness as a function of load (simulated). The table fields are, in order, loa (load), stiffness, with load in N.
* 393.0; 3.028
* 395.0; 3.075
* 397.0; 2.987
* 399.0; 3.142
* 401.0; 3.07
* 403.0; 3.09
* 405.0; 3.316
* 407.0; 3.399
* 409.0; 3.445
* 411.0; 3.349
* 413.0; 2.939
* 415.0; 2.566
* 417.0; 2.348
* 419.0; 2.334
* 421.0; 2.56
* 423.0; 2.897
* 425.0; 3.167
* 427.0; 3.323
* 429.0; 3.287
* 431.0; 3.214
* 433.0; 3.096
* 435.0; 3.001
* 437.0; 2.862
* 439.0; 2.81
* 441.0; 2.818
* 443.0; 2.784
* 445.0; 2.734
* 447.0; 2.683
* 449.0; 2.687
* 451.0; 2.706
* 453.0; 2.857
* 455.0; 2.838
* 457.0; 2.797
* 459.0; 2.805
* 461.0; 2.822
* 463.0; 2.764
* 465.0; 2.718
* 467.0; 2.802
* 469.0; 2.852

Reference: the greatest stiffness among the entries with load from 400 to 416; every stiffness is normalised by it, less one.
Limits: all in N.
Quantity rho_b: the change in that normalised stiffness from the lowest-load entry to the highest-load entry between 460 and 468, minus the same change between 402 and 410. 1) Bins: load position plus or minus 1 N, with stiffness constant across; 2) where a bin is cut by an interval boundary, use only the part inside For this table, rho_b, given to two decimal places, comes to -0.11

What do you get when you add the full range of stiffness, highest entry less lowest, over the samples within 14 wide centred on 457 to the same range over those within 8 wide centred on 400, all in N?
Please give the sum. 0.31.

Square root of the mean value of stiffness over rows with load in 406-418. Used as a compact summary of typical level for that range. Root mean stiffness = 1.73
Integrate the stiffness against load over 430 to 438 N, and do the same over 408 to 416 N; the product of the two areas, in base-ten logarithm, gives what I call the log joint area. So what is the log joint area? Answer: 2.78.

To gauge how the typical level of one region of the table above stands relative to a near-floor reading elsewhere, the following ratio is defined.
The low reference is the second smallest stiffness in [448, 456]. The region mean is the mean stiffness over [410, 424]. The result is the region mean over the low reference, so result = 1.00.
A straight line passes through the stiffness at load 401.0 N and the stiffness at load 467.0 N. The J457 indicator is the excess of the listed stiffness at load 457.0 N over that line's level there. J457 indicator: 0.0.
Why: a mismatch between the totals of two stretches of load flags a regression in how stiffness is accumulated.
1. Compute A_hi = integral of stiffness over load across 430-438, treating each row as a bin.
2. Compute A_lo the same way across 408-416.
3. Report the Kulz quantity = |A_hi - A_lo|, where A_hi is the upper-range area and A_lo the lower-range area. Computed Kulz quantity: 0.25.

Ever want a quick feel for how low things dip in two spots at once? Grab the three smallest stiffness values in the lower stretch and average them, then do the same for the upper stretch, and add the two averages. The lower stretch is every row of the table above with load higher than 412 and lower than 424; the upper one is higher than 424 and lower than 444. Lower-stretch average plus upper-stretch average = 5.22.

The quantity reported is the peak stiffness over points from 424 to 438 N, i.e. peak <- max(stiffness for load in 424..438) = 3.323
